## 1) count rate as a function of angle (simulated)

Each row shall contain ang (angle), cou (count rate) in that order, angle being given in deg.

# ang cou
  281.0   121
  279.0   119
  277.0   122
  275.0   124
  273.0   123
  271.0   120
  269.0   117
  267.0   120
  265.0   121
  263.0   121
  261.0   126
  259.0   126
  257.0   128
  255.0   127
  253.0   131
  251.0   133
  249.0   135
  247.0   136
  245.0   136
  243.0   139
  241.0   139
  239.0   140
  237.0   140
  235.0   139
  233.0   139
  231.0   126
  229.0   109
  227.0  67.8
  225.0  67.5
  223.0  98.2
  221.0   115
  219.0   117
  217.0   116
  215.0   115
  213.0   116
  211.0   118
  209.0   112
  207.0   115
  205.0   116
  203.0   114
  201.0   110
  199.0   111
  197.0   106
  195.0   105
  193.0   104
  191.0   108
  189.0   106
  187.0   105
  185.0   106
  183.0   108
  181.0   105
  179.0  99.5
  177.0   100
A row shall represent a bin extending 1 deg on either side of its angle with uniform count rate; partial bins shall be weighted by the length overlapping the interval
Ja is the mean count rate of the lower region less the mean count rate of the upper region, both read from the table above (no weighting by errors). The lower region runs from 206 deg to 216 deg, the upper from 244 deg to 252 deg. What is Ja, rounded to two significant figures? -20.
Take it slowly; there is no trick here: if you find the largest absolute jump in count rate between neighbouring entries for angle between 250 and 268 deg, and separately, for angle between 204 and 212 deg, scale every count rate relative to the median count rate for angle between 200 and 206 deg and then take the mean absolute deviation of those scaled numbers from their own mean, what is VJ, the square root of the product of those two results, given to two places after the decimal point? 0.28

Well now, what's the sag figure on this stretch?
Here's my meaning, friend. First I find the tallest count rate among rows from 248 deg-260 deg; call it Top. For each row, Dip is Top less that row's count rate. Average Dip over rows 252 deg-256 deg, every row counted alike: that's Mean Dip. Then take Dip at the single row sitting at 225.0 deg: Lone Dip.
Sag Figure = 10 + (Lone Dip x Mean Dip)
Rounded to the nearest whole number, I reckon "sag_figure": 415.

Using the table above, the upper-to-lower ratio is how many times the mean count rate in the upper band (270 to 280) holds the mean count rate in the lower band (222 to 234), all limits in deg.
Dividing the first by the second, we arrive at 1.20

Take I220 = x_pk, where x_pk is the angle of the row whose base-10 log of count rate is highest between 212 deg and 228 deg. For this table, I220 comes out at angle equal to 219.0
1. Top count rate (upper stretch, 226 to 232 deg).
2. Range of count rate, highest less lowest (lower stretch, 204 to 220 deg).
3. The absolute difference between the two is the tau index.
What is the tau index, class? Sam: 120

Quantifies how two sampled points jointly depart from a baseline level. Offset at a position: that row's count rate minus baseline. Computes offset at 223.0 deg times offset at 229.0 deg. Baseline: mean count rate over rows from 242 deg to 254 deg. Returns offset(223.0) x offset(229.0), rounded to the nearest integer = 957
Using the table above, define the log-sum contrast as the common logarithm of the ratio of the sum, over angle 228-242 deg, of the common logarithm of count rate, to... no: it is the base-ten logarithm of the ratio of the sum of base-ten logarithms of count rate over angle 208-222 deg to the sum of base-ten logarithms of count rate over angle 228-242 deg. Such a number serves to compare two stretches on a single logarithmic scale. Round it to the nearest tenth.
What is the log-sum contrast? 0.0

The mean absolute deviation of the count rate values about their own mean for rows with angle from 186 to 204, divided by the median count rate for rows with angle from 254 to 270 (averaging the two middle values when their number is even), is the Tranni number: 0.022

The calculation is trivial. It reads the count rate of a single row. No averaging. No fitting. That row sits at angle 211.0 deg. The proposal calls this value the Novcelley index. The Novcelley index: 118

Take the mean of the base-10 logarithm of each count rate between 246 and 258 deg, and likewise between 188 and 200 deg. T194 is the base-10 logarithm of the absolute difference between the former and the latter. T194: -1.04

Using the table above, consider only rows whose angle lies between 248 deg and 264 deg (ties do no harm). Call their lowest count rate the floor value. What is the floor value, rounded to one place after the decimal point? 121.0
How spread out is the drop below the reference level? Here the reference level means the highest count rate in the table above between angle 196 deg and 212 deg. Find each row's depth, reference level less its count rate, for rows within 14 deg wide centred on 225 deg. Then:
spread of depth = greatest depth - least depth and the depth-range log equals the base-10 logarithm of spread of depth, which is 1.8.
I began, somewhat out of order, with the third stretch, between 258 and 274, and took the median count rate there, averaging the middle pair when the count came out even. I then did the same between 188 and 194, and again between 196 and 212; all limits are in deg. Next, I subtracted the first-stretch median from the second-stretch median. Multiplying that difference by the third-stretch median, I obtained 847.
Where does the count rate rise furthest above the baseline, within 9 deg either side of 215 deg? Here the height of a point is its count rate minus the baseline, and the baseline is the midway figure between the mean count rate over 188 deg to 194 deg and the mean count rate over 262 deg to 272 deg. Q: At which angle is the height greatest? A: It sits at 211.0 deg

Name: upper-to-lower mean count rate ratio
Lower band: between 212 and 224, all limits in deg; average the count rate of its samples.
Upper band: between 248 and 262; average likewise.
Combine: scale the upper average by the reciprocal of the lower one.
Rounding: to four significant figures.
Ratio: 1.147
